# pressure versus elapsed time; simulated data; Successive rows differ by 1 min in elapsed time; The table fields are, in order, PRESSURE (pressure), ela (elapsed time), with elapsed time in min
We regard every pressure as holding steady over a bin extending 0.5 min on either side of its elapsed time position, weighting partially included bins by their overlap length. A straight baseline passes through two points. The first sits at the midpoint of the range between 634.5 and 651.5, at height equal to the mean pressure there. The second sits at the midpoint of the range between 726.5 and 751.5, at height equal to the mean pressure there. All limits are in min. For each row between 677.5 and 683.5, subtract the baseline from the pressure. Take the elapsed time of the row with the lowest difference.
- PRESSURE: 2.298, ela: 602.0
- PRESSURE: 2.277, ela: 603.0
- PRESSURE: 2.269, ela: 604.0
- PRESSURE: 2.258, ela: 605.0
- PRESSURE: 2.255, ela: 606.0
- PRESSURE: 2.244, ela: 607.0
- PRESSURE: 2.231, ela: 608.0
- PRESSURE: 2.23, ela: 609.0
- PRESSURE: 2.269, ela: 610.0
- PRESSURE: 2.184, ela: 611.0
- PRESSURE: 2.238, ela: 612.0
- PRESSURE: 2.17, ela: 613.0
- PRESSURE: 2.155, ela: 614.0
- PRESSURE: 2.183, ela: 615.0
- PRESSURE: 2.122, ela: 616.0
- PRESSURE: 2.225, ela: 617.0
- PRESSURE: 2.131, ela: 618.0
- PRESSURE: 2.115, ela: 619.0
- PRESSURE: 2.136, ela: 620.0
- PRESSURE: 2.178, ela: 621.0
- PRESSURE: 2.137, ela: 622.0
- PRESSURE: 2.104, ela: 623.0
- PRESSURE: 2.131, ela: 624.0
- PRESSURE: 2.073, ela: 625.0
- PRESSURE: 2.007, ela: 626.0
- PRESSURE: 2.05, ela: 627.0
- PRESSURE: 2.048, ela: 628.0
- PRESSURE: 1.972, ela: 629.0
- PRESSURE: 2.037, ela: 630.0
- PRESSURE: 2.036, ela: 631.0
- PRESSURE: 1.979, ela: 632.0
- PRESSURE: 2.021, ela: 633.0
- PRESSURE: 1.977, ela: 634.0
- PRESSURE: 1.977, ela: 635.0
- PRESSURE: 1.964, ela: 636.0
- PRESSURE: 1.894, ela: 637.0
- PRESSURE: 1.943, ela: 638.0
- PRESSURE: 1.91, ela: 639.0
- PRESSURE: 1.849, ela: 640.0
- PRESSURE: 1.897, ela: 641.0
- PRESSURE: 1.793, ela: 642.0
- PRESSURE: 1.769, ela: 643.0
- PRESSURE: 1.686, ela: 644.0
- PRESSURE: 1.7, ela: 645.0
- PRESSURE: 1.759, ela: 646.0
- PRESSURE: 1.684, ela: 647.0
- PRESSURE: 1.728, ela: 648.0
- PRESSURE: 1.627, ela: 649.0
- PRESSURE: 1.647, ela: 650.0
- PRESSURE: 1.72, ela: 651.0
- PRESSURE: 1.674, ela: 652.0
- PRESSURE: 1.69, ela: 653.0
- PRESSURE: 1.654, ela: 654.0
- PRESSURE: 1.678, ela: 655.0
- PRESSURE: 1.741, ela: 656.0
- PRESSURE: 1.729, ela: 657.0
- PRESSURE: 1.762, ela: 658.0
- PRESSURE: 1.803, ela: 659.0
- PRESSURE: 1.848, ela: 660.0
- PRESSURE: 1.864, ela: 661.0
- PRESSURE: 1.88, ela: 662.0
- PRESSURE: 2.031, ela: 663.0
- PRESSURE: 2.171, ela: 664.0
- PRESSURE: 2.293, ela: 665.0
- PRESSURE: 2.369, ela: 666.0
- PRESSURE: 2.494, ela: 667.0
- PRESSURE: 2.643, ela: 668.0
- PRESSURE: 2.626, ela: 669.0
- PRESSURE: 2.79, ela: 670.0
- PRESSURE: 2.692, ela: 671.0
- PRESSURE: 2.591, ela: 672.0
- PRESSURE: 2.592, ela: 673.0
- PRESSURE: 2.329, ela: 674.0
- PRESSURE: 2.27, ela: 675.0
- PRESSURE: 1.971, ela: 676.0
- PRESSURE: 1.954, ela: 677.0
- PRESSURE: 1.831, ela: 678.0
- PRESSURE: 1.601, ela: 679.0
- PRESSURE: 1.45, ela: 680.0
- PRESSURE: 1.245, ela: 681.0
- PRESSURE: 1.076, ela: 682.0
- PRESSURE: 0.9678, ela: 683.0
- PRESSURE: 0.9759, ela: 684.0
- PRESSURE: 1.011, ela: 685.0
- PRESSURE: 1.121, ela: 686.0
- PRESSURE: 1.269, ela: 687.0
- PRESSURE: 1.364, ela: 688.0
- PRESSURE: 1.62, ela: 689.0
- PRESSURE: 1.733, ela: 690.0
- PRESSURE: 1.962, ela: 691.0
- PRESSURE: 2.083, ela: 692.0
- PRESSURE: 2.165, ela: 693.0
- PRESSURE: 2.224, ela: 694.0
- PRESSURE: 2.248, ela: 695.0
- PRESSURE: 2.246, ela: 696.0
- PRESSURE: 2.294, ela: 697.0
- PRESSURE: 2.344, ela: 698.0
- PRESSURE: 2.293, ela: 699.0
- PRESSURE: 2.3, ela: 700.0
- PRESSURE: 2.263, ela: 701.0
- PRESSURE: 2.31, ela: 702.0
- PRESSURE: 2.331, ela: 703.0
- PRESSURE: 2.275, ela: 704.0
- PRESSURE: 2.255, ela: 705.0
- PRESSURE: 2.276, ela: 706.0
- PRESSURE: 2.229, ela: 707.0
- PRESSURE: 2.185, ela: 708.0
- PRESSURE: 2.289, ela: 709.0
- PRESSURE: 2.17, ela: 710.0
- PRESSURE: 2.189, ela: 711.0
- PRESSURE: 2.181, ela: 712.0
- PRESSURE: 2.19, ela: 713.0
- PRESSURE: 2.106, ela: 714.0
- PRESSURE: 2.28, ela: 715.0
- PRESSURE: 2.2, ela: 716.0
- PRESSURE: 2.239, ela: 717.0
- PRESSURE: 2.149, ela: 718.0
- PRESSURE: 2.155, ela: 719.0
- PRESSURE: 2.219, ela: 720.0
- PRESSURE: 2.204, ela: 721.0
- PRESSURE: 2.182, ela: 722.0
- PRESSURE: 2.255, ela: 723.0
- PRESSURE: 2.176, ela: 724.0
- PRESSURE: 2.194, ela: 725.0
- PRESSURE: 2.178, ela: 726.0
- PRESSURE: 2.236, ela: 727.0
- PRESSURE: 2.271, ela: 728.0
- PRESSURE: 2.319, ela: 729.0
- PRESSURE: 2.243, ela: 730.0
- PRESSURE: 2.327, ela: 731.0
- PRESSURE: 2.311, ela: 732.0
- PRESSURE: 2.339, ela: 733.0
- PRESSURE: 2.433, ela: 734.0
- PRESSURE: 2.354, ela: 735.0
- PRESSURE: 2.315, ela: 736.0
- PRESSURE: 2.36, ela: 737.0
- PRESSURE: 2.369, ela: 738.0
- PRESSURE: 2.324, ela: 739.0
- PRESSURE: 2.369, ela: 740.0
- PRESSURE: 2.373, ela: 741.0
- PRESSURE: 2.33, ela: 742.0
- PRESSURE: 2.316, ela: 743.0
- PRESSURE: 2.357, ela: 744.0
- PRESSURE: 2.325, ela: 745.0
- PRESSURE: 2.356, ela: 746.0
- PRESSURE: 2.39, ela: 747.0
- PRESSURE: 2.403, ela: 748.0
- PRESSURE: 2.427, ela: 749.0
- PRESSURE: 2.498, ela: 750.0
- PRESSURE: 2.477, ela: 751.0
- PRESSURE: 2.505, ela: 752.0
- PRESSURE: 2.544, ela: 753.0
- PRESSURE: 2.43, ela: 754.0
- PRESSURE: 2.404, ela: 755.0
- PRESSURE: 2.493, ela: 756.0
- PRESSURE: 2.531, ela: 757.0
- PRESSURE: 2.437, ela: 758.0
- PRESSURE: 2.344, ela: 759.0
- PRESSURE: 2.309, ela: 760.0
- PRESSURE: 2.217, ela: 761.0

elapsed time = 683.0 min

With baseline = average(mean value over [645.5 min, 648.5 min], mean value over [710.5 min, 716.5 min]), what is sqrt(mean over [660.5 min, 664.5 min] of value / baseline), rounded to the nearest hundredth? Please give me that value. 1.01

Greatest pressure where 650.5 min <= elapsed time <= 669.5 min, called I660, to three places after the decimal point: 2.643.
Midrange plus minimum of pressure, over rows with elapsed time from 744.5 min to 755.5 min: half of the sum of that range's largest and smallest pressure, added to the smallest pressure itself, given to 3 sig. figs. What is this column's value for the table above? 4.76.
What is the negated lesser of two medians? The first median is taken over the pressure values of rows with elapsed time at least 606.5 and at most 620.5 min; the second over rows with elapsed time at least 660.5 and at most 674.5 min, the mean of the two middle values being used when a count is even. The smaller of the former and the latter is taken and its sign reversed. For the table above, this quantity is -2.18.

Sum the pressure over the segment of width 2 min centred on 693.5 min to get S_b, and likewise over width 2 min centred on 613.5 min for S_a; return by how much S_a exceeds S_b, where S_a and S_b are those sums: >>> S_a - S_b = -0.1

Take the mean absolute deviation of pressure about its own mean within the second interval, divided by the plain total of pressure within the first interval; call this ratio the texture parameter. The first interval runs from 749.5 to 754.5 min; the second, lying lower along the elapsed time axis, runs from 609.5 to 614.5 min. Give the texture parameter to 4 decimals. 0.0032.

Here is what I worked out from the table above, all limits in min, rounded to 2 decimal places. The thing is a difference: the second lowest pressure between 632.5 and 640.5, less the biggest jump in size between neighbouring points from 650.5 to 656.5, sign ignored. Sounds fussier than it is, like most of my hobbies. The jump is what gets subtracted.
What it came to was 1.83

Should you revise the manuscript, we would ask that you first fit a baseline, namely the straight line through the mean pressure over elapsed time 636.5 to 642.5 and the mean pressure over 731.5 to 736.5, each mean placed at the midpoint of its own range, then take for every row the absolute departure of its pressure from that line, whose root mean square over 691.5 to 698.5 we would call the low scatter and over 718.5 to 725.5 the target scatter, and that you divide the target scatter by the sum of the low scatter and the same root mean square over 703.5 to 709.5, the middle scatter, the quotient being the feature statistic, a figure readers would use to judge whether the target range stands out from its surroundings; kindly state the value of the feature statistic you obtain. 0.63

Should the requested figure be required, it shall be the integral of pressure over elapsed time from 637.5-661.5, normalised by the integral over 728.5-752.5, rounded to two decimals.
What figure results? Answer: 0.74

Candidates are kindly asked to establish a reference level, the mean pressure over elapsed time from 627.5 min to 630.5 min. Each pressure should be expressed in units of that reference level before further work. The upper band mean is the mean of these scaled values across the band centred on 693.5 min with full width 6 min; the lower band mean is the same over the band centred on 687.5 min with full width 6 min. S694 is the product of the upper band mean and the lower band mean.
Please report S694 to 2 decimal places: 0.72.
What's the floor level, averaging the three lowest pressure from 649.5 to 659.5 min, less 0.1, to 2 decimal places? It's 1.56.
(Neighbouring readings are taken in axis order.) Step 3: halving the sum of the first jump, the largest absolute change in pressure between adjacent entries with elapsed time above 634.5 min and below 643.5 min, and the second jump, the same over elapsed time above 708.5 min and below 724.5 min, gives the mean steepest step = 0.14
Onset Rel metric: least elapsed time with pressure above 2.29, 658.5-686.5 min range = 665.0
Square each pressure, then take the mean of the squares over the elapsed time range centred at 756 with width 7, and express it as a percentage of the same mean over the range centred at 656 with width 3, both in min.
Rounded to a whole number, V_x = 205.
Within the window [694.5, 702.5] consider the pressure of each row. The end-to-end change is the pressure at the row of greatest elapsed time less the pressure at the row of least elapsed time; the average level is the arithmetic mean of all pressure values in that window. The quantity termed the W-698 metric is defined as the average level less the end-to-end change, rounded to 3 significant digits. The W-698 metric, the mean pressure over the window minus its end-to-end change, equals 2.23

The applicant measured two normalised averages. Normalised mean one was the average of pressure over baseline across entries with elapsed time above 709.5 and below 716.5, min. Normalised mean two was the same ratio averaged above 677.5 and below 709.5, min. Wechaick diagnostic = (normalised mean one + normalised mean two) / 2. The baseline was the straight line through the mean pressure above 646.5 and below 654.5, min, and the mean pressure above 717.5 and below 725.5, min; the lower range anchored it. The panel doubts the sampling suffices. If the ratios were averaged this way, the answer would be 0.98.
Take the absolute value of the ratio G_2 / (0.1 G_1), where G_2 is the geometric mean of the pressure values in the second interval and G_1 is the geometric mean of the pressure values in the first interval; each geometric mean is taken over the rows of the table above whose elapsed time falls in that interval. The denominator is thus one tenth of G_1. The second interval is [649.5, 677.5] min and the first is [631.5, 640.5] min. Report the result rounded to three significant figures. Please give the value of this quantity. 10.6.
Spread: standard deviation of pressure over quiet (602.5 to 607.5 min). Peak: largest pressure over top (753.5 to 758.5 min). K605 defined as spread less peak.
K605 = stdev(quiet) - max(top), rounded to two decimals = -2.52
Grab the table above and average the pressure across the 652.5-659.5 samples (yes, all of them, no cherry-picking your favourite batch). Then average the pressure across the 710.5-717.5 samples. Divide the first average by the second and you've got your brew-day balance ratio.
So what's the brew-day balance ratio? 0.78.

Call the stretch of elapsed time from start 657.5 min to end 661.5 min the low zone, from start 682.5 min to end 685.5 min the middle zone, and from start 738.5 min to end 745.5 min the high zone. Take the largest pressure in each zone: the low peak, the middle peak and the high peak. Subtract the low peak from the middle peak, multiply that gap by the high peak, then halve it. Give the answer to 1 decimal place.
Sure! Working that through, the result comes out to -1.0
